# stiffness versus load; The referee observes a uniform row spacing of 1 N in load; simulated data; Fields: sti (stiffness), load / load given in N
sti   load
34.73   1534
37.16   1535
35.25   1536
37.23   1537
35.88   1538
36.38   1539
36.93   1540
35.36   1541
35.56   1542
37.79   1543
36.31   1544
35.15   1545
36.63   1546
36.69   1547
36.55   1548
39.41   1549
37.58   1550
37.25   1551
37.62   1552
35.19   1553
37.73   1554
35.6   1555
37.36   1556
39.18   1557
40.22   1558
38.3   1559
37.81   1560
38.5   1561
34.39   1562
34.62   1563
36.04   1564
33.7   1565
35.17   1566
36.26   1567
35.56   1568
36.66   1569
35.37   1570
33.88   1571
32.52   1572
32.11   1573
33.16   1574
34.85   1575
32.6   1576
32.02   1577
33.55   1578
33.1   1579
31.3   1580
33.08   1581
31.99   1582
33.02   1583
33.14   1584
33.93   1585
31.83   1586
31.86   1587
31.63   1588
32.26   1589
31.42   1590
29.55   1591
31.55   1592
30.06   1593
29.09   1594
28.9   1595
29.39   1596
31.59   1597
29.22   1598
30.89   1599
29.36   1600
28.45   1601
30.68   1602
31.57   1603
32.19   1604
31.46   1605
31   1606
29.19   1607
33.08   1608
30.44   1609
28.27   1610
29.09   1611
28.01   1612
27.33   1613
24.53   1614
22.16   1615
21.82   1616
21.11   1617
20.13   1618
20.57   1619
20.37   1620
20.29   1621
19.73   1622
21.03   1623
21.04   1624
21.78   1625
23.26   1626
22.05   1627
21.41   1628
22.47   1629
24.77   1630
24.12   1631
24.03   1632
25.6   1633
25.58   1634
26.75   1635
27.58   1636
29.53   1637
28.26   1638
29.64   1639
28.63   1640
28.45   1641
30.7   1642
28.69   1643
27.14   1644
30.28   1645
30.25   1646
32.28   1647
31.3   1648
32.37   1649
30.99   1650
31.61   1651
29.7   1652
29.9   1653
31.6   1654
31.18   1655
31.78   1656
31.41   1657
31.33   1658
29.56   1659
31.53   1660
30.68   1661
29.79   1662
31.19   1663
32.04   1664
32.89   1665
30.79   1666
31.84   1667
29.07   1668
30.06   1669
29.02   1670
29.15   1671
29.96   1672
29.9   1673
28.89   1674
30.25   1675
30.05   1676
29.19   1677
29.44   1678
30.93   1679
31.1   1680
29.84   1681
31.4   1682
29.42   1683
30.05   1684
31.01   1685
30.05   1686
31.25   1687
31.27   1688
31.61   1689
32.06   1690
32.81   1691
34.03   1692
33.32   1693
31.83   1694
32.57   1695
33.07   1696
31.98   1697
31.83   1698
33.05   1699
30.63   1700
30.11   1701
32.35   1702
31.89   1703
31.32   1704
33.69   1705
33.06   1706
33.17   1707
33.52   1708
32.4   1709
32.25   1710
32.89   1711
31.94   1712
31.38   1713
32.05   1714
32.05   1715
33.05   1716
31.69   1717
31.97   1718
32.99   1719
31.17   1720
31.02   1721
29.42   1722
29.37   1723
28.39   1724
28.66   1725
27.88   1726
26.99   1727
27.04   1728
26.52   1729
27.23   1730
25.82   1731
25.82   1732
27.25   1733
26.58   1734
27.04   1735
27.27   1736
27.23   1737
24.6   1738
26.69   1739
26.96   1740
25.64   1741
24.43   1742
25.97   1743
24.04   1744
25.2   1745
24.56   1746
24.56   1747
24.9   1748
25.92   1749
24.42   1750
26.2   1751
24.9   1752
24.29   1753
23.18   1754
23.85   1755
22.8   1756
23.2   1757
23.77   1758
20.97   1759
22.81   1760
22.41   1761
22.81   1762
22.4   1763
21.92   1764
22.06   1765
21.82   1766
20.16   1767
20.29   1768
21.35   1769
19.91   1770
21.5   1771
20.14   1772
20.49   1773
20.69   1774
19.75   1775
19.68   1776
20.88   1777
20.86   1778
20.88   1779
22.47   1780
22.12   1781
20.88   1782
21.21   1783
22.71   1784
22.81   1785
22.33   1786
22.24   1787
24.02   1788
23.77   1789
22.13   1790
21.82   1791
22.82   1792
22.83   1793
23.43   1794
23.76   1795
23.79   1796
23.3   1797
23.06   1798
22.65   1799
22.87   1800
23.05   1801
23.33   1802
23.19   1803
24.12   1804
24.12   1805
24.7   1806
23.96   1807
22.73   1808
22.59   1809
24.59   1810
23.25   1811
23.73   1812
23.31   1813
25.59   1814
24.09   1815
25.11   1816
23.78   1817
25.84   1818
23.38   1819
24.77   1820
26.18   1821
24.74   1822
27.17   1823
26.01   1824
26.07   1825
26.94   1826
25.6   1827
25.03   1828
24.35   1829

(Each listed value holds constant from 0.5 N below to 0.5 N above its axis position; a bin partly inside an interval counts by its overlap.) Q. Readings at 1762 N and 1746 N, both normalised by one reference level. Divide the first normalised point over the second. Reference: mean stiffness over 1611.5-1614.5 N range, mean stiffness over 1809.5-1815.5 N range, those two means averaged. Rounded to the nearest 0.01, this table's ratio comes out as 0.93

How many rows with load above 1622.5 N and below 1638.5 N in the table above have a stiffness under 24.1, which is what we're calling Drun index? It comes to 8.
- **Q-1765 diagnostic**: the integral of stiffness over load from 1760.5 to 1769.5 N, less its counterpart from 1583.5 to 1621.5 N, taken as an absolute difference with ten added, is 902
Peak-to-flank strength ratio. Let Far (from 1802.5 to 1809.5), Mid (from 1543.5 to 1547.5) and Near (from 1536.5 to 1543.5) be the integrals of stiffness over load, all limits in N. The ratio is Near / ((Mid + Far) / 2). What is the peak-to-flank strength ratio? 1.6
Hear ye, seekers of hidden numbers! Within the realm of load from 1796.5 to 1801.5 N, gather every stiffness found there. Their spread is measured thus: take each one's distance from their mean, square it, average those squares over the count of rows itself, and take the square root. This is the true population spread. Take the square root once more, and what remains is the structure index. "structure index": 0.47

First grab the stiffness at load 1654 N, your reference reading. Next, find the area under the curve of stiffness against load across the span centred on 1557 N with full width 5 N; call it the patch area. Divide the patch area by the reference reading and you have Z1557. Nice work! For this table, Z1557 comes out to 6.0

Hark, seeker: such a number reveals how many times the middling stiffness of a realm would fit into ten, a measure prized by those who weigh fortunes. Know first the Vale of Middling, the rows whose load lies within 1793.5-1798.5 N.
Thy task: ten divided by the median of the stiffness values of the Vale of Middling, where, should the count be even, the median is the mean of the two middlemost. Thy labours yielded 0.427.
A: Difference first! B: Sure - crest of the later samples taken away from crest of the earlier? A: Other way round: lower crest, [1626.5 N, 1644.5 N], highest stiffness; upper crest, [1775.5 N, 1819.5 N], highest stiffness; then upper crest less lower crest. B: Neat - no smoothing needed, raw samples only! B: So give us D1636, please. -4.9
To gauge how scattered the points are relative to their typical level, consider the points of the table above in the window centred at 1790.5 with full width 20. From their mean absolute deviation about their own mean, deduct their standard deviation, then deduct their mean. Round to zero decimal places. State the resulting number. -23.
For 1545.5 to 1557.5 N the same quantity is -38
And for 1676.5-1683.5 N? -30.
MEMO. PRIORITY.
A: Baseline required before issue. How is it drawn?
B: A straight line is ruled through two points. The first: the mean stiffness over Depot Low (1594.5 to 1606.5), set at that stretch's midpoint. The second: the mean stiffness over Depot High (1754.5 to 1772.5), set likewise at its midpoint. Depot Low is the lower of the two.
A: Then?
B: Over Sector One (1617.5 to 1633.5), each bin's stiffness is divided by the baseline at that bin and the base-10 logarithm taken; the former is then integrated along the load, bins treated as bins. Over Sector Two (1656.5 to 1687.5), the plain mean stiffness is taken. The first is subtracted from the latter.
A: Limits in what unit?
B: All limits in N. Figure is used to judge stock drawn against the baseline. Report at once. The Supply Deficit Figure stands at 32.4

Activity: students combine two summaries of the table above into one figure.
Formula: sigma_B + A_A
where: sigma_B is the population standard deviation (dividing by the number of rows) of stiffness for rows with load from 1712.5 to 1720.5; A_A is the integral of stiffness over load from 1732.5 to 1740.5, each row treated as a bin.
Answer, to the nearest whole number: 214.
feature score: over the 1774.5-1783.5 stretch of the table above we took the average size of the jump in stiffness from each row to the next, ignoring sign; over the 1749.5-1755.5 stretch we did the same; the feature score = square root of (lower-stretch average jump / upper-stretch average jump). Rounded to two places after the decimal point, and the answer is 1.35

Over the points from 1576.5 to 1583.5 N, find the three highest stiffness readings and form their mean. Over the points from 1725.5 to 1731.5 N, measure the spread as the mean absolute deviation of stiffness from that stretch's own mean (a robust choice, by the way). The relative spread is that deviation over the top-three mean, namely 0.015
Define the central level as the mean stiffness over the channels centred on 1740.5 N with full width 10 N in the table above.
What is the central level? 26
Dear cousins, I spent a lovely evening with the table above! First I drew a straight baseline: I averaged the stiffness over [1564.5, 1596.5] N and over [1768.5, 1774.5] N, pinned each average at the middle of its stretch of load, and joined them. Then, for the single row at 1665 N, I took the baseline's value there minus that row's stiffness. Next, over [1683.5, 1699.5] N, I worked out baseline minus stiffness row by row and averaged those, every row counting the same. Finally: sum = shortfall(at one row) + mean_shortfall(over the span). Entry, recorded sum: -12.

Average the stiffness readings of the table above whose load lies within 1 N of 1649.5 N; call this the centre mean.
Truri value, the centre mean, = 32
